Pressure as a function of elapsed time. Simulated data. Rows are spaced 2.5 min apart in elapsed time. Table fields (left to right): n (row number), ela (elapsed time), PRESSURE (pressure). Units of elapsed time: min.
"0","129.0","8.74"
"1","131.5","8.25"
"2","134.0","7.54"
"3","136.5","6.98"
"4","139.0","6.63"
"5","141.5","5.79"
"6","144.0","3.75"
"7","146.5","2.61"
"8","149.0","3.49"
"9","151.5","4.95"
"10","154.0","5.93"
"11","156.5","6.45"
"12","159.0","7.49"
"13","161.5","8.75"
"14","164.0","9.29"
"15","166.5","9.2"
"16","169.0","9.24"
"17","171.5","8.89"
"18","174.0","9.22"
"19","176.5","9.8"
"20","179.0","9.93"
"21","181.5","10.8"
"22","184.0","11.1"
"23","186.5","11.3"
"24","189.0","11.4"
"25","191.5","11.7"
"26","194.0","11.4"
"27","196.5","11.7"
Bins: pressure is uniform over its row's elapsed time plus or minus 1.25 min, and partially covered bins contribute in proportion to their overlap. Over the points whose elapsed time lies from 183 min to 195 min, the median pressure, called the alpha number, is 11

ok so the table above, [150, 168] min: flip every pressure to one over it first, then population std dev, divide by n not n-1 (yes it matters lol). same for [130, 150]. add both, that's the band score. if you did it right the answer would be 0.12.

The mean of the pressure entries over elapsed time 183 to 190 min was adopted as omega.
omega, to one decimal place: 11.3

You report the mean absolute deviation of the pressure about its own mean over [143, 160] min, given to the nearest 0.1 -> 1.4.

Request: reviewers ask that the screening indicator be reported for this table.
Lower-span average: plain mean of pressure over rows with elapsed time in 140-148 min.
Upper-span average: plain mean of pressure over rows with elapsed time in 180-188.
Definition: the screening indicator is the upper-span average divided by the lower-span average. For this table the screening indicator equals 2.7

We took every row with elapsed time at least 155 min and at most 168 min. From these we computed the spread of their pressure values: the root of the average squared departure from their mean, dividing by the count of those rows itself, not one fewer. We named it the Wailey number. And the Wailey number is 1.10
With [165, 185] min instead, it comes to 0.75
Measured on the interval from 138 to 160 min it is 1.55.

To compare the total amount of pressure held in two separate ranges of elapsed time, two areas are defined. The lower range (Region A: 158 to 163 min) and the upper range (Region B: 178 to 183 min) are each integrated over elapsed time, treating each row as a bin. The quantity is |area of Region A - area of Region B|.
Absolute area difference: 11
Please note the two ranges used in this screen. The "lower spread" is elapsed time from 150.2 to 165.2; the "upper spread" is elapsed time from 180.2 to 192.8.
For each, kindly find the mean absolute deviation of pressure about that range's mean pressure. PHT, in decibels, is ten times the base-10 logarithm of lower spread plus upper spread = 2.1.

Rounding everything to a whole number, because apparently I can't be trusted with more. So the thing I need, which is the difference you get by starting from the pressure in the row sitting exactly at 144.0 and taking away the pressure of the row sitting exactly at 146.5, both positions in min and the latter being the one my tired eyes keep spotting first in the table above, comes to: 1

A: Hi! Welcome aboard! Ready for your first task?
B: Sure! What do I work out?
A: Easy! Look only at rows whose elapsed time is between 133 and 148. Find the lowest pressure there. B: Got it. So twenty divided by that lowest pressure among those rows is 8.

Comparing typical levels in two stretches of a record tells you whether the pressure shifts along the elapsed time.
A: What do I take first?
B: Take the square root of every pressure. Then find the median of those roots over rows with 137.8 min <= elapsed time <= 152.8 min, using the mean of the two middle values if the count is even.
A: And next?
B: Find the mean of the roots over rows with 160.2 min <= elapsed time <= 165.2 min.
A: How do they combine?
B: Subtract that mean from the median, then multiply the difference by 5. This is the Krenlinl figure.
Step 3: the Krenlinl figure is -4.6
